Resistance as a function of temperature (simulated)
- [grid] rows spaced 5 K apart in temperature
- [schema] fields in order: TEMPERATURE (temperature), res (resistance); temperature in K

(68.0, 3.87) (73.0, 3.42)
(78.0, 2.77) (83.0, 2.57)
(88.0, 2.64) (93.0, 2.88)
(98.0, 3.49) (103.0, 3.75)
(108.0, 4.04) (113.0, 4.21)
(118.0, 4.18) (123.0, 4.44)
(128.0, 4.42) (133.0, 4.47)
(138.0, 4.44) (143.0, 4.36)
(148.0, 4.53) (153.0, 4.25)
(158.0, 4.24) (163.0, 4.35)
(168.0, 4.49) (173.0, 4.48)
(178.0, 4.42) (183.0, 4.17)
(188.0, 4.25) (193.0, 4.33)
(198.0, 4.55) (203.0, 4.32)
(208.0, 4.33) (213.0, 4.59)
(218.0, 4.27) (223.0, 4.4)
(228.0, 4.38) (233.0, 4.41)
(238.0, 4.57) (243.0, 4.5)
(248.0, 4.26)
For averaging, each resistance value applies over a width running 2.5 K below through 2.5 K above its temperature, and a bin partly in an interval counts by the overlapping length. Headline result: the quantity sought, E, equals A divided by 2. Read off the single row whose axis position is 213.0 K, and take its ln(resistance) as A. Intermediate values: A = 1.5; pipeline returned 0.76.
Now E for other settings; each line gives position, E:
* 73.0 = 0.61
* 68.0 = 0.68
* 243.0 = 0.75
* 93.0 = 0.53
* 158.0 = 0.72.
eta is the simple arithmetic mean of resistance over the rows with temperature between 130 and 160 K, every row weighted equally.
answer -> 4.38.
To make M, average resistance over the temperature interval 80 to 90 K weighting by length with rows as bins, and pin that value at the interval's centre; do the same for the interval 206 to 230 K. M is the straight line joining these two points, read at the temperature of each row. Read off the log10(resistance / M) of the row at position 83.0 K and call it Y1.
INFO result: 0.00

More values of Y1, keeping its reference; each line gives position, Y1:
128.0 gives 0.14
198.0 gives 0.04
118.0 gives 0.14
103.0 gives 0.12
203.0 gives 0.01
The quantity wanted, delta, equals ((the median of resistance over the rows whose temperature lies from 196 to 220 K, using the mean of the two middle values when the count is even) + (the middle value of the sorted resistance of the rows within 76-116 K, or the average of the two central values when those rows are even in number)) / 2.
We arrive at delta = 3.8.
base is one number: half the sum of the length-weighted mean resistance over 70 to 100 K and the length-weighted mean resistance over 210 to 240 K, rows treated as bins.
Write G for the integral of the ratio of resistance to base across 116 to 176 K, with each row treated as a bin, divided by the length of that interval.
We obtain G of 1.19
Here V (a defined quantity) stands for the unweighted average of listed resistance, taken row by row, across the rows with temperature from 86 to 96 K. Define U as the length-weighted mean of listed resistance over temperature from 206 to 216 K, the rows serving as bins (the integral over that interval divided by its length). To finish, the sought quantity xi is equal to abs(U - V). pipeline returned 1.7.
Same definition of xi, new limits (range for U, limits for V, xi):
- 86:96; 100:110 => 1.1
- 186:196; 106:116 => 0.2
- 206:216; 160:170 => 0.0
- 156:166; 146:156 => 0.1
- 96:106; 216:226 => 0.7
